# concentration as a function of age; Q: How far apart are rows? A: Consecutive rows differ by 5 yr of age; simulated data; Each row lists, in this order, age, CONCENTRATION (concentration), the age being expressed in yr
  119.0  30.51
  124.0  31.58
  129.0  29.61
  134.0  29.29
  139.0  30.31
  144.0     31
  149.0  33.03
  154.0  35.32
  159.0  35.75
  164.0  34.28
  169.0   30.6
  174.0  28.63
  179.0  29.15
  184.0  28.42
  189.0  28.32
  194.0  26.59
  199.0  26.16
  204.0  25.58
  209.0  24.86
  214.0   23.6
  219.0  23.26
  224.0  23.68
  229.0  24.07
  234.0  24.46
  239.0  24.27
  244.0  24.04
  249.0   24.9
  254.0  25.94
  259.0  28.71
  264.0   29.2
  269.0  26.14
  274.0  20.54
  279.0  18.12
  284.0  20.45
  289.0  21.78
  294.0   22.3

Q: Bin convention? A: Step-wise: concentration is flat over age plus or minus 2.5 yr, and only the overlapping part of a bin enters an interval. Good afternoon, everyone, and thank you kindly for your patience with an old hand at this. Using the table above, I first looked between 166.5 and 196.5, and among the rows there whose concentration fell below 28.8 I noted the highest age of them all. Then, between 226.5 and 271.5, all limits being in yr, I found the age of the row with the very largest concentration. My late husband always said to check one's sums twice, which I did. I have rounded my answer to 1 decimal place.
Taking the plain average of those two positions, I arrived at 229.0 yr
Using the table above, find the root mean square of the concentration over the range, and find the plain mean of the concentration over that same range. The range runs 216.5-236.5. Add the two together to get 48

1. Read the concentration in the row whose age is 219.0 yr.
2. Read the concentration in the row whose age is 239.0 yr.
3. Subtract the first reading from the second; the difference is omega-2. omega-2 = 1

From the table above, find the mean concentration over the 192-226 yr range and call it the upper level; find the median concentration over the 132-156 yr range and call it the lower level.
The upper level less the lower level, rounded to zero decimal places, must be -6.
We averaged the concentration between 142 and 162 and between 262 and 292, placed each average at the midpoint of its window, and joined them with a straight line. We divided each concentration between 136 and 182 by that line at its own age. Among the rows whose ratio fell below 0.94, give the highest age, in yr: 179.0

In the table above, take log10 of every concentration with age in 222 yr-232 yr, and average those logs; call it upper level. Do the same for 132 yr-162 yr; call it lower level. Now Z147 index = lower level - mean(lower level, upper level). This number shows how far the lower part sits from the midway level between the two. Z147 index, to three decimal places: 0.066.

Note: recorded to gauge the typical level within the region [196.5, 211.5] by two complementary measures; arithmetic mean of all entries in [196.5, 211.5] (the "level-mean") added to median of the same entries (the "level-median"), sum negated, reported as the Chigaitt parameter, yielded -51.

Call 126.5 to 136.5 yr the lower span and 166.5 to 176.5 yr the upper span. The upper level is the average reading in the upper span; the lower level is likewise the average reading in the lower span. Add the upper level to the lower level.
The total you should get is 59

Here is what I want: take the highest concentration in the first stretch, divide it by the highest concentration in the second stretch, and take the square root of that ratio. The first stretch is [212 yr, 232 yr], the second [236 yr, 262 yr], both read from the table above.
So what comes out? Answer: 0.92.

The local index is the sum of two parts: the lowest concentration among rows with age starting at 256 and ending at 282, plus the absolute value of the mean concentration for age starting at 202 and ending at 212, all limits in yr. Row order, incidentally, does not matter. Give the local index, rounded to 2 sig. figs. 43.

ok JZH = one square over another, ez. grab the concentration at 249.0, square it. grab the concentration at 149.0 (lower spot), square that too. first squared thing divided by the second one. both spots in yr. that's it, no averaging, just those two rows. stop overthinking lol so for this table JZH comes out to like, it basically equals 0.57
